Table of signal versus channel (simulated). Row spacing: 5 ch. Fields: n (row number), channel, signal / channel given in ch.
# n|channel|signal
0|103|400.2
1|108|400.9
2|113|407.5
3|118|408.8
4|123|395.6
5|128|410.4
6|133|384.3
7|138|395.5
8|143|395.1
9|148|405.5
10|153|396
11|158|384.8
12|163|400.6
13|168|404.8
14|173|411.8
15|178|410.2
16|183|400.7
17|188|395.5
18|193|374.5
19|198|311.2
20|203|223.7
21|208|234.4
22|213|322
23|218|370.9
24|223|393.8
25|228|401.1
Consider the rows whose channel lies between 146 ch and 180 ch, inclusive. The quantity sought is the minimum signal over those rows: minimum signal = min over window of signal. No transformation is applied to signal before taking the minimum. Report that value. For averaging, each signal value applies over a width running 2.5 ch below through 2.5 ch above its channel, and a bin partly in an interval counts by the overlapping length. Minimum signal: 384.8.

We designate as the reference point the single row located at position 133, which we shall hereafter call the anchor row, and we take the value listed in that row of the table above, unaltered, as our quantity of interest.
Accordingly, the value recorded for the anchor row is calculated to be 384.3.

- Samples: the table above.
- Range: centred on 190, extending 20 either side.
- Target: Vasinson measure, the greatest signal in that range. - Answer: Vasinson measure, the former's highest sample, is 411.8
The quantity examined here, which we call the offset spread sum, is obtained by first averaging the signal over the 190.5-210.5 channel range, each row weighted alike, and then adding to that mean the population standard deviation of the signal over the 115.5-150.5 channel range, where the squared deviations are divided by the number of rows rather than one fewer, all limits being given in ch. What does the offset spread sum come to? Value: 295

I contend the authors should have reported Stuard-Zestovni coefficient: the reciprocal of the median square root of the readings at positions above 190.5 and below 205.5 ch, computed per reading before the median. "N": 0.0567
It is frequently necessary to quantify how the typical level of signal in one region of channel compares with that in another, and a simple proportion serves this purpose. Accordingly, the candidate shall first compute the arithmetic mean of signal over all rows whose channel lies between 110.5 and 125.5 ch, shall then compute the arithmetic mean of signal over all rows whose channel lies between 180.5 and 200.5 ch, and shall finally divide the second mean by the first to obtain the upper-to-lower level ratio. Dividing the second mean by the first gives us 0.92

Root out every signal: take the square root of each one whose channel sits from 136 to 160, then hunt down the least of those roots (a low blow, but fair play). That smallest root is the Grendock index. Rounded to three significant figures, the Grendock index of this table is 19.6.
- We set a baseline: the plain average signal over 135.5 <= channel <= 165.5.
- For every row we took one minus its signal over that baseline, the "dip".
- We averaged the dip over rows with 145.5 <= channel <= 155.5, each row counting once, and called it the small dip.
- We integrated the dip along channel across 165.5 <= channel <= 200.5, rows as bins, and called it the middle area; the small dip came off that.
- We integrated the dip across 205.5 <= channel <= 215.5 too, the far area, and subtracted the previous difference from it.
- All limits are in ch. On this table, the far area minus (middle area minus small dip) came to 2.1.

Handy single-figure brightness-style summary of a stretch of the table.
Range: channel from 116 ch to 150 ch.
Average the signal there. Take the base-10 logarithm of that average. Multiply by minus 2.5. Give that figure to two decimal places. -6.50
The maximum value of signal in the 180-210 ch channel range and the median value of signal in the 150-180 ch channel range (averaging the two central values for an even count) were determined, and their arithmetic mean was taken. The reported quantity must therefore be 402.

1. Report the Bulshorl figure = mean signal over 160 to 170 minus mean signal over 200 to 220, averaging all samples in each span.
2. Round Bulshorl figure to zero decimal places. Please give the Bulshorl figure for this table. 115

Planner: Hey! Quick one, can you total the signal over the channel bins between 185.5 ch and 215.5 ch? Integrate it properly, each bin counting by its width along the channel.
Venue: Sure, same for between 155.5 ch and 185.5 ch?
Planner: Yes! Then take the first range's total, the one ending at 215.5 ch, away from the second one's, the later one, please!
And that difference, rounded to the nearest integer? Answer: 2758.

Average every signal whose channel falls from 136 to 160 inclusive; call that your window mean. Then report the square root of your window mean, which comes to 19.9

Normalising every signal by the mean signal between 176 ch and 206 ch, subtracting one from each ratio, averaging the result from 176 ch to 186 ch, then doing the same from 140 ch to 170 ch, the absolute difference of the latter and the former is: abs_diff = 0.02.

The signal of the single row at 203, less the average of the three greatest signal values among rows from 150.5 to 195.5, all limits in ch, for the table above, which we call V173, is -185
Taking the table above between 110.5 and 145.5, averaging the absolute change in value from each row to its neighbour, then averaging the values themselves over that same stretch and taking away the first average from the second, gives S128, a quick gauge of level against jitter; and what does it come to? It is 388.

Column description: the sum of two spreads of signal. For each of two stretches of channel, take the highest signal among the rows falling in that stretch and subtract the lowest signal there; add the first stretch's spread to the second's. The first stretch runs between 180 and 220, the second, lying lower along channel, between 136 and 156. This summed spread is 187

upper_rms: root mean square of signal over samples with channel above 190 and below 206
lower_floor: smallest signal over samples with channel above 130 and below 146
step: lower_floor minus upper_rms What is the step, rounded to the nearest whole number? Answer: 75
